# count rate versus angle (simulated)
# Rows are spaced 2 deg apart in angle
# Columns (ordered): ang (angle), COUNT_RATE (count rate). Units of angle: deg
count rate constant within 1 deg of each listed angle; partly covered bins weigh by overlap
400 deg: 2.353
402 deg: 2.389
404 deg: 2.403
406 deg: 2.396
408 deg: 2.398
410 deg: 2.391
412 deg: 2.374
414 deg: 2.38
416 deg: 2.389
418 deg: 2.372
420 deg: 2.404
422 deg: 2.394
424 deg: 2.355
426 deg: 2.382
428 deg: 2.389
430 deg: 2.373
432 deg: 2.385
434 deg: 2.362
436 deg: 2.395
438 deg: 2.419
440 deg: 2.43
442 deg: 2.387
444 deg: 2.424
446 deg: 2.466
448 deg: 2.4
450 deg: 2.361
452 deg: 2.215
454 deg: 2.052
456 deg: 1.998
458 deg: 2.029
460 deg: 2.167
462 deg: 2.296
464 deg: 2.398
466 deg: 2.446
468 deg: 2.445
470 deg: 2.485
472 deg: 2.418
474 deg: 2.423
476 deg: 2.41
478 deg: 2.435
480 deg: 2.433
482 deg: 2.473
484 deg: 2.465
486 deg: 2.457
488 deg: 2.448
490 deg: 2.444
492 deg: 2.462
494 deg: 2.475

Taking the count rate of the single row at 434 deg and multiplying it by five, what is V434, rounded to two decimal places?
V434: 11.81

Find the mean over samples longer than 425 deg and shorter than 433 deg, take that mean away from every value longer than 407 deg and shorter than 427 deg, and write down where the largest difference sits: 420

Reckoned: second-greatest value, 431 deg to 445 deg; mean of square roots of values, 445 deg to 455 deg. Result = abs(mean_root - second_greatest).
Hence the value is 0.909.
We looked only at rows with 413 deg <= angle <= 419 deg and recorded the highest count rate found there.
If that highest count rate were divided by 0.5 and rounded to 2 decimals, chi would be 4.78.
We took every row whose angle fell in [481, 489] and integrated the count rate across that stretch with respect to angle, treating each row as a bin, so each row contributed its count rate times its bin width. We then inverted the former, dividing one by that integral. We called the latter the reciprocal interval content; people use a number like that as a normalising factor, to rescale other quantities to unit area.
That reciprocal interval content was 0.0508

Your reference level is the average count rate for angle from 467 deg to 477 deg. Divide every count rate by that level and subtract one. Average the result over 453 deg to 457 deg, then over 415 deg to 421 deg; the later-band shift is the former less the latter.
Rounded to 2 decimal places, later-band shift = -0.15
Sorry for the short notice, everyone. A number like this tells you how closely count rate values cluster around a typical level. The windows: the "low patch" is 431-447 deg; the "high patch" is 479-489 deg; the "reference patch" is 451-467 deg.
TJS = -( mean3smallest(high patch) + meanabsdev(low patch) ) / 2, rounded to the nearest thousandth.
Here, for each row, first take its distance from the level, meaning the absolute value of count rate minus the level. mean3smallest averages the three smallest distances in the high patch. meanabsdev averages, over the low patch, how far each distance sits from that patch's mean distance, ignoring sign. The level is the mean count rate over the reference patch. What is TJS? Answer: -0.136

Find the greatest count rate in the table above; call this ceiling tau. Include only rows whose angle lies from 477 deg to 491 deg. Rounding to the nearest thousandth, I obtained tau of 2.473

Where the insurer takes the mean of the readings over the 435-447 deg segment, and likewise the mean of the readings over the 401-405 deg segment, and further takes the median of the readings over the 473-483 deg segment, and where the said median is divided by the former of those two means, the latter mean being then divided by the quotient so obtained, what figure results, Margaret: 2.4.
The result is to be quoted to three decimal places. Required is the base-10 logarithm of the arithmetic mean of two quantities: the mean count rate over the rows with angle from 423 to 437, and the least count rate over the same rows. 0.374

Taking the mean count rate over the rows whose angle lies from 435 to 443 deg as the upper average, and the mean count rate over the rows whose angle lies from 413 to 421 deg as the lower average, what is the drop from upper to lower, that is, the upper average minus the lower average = 0.02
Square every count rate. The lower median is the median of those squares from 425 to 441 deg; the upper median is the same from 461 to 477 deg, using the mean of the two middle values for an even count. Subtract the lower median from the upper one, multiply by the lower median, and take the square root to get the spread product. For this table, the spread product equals 0.96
